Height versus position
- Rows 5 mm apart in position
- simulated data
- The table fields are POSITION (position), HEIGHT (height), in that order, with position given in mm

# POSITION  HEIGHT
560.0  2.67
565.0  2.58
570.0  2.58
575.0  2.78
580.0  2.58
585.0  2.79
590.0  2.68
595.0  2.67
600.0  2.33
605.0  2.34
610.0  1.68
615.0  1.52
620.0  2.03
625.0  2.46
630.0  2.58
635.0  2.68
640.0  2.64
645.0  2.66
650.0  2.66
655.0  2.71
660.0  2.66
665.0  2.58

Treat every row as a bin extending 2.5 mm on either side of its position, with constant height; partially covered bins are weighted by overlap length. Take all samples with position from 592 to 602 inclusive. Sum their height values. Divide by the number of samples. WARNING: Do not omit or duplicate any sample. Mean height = 2.5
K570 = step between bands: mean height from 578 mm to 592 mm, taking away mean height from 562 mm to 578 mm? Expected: 0.04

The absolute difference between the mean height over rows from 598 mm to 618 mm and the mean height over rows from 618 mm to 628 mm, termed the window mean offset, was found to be 0.3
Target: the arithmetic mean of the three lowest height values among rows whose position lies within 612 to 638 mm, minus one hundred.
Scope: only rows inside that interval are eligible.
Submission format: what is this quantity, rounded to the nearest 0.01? -98.00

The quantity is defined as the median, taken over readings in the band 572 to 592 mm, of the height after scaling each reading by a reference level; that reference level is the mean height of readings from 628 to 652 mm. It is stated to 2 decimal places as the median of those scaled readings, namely 1.03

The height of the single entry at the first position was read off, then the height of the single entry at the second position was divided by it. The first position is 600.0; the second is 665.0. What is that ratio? 1.11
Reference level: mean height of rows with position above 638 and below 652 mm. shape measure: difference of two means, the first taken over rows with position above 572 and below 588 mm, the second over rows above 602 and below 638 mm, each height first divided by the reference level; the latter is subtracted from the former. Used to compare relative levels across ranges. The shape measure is 0.20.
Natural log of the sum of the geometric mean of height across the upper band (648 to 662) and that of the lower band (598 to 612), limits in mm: 1.56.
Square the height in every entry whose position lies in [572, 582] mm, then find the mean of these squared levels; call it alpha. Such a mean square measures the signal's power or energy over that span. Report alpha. 7.19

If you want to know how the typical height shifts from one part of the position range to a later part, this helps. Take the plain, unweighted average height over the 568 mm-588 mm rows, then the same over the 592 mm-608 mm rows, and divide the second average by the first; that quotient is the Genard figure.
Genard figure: 0.91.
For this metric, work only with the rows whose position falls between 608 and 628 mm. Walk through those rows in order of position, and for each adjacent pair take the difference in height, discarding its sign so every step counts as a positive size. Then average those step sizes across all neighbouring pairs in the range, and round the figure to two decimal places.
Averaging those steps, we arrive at 0.37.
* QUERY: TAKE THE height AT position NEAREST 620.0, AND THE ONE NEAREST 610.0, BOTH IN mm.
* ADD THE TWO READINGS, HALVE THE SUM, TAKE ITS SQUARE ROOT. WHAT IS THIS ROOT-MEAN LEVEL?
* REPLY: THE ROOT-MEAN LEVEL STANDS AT 1.36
